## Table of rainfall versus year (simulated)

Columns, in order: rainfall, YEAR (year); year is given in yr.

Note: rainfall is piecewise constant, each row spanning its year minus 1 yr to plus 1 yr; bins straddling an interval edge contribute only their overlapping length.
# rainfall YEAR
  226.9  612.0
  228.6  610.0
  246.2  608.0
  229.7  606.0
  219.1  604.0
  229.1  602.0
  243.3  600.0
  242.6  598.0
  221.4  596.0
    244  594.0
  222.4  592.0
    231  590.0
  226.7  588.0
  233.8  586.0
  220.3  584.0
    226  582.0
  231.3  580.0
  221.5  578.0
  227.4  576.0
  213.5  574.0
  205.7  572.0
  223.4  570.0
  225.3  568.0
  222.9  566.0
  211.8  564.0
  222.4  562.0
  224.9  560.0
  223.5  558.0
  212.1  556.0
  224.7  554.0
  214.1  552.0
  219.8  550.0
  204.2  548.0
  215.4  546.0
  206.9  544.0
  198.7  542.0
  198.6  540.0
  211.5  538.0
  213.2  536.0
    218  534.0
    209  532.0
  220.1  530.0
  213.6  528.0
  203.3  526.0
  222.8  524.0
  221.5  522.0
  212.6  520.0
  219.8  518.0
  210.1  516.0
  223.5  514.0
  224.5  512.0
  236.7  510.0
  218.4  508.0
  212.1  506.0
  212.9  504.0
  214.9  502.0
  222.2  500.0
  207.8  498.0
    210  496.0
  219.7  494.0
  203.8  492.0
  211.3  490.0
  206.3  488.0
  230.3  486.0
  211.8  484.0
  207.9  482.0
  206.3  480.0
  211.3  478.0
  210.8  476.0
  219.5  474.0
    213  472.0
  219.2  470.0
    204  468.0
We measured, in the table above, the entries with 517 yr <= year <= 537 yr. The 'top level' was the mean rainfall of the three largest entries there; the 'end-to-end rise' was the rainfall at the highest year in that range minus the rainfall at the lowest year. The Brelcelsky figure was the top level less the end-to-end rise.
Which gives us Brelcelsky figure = 228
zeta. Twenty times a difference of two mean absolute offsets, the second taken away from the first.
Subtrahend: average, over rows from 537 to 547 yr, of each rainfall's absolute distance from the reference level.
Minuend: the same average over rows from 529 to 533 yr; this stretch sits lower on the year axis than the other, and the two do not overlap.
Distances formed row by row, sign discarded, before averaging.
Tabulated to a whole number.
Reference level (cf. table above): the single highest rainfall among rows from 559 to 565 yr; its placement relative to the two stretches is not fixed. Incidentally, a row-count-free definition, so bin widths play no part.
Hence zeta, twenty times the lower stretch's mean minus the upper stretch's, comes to -167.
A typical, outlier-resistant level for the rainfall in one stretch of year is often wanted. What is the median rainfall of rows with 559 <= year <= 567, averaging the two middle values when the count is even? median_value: 223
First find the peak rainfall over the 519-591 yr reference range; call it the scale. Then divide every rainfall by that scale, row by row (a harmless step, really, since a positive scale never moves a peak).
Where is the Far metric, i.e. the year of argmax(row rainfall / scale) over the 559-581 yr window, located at 580.0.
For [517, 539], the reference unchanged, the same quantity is 524.0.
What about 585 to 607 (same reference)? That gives 594.0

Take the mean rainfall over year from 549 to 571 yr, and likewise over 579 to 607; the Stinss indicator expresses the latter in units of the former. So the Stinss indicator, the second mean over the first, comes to 1.04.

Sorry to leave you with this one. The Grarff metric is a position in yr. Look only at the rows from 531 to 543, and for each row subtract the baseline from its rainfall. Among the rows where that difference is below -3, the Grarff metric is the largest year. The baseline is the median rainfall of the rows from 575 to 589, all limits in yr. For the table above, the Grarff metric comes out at 542.0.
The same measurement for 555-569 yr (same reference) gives 566.0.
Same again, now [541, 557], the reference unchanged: 556.0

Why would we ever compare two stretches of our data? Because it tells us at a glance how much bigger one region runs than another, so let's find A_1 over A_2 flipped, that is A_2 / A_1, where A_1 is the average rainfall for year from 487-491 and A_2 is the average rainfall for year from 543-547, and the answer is 1.01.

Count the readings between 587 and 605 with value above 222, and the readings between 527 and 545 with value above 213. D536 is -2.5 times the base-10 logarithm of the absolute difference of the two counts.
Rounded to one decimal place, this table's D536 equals -1.2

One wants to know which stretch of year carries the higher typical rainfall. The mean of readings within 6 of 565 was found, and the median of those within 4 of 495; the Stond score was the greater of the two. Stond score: 222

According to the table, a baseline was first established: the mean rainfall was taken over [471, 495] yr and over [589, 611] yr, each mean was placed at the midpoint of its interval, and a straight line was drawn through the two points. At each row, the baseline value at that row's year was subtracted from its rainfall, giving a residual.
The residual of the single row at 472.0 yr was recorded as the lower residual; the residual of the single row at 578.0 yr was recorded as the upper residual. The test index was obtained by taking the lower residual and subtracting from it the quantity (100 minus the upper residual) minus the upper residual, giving -112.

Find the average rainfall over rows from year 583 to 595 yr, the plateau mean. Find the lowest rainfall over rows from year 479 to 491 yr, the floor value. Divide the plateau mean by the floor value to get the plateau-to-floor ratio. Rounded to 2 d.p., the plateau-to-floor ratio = 1.11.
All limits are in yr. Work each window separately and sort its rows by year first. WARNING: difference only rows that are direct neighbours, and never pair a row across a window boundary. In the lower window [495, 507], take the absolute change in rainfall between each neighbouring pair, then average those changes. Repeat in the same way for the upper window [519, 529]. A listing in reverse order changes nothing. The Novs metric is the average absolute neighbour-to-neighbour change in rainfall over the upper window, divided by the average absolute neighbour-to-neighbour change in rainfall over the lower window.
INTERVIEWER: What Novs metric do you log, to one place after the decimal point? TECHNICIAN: 1.9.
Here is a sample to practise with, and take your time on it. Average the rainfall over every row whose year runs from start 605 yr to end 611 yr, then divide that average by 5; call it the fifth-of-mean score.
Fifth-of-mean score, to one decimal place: 47.0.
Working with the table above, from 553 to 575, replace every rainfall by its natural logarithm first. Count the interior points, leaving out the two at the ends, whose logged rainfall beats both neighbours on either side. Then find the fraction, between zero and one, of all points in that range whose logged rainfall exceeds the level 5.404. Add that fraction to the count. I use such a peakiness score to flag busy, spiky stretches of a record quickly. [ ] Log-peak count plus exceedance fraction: 2.64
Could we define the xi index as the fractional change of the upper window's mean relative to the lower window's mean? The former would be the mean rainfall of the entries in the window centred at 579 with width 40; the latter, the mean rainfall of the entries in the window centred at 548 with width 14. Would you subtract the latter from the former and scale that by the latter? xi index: 0.061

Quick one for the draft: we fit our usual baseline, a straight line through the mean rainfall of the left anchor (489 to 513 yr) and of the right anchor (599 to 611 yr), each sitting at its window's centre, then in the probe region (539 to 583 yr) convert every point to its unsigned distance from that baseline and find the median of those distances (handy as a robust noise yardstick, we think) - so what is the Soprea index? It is 5.5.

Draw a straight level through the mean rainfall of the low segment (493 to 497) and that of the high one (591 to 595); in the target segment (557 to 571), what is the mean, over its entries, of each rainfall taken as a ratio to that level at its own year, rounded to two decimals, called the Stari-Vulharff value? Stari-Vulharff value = 0.97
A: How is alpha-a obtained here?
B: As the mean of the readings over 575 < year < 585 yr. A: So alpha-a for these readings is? 225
